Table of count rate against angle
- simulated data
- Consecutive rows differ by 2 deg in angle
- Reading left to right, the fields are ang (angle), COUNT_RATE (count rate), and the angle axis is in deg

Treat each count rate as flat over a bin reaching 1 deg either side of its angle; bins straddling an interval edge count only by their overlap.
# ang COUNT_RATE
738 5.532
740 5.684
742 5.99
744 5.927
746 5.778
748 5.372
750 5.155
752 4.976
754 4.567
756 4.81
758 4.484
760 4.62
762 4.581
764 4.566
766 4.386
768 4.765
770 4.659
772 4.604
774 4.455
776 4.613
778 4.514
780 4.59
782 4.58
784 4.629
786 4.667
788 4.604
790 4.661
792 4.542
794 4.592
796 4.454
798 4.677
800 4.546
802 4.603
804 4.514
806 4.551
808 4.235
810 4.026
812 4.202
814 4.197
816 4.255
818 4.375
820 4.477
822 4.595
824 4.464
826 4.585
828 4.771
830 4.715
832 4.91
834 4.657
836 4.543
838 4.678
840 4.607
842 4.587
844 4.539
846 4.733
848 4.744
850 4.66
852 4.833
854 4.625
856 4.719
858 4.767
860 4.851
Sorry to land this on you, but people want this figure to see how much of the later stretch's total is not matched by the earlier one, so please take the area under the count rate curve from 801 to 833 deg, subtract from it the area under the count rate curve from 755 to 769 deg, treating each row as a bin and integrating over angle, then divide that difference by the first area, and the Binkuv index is 0.55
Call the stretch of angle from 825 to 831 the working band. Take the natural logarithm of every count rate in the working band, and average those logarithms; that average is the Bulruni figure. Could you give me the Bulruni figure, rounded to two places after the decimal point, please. 1.55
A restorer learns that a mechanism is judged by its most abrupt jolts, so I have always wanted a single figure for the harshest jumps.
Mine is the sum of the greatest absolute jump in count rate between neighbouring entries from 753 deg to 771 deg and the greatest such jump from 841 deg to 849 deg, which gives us 0.57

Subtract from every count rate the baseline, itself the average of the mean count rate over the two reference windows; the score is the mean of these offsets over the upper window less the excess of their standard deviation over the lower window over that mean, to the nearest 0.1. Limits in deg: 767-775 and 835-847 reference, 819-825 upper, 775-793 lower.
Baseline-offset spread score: -0.3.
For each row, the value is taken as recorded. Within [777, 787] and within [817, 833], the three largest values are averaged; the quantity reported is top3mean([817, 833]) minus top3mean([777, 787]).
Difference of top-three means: 0.17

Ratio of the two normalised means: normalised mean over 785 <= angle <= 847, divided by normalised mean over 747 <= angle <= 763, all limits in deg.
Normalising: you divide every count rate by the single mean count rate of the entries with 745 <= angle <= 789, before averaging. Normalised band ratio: 0.94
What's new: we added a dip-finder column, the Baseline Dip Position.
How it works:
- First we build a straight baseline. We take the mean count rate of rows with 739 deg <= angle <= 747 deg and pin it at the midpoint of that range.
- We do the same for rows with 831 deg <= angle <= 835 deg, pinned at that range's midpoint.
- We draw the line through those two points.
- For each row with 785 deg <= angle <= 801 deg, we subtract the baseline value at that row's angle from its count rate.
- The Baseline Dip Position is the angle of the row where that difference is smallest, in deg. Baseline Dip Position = 796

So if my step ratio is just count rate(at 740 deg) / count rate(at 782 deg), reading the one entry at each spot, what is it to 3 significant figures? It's 1.24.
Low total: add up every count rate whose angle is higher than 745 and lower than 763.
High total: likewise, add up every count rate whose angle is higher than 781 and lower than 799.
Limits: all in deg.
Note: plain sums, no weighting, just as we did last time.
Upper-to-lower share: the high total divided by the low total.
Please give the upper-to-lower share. 0.93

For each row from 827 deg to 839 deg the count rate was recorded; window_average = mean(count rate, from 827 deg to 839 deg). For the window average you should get 4.71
